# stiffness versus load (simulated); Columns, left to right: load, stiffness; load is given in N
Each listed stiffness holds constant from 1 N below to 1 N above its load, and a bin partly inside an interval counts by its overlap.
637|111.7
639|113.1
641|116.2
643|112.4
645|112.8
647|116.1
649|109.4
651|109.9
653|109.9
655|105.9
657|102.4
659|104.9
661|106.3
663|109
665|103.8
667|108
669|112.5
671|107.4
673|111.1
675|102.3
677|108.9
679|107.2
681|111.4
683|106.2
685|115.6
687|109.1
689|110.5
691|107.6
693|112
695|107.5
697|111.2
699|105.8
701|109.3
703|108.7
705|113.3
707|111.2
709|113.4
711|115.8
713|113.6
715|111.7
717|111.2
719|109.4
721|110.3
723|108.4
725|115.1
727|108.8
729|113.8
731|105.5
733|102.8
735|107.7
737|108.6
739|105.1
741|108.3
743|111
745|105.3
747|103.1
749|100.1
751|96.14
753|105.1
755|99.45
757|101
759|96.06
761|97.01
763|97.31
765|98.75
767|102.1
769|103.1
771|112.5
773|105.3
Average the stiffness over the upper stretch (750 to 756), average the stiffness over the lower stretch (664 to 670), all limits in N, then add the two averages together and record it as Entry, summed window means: 208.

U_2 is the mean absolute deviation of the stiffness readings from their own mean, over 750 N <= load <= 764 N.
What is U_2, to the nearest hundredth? 2.56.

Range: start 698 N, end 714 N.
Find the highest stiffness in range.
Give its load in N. 711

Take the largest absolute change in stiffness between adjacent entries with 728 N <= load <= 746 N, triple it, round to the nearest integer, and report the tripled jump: 25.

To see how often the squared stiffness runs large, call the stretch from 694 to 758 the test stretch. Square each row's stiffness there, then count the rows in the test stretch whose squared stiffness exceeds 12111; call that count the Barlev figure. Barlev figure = 12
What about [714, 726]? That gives 4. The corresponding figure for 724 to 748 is 3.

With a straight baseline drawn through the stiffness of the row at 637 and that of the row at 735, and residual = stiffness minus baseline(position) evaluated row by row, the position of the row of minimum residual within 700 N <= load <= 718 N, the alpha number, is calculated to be 703 N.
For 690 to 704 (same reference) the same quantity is 699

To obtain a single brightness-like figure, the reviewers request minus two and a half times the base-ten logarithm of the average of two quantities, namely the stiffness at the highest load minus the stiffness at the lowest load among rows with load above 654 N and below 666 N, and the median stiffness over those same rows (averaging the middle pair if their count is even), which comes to -4.28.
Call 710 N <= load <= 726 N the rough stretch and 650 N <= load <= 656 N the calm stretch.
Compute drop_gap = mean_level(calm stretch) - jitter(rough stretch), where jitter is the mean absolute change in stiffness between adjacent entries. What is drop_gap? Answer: 106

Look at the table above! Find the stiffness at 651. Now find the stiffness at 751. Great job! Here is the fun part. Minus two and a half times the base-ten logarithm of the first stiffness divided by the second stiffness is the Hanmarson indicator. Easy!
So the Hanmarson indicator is -0.15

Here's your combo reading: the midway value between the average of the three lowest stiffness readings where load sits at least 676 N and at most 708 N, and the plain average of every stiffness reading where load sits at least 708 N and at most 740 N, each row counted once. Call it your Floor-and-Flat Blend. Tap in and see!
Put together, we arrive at 108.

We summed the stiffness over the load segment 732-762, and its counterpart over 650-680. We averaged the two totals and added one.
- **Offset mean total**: 1579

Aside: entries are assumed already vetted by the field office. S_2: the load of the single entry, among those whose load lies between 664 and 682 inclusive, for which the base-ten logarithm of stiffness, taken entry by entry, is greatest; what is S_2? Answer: 669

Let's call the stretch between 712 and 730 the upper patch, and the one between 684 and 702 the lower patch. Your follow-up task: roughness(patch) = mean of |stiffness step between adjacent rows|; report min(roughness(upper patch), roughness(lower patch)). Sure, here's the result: 3.1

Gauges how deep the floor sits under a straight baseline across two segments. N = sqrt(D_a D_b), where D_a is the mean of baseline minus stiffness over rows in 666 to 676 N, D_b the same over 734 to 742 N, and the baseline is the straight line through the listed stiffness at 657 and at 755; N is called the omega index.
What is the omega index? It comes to 6.8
